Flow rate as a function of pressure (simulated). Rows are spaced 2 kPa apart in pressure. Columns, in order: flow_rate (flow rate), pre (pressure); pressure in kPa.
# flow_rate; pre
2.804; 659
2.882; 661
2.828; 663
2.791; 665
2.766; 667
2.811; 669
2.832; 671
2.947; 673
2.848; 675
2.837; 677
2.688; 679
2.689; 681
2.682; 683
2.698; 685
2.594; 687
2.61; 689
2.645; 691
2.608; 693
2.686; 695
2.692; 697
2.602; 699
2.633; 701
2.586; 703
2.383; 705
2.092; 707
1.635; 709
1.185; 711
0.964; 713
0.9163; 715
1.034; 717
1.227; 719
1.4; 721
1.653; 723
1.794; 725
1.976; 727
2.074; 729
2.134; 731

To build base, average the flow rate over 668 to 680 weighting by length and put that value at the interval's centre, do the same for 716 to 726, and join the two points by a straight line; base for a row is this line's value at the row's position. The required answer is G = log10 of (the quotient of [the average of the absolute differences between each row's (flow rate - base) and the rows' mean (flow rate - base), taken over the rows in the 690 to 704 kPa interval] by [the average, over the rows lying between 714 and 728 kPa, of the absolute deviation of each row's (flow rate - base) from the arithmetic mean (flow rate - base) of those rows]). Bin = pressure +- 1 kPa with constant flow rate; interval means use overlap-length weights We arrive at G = -0.7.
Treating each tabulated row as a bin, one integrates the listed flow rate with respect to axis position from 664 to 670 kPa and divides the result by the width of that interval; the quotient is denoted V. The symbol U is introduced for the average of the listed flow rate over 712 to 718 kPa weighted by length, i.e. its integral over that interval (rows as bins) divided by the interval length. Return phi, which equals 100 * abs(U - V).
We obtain 182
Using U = 1.0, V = 2.79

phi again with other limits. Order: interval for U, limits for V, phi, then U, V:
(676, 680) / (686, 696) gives 13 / 2.8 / 2.63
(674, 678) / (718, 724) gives 142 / 2.8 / 1.43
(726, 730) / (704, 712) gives 20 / 2.0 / 1.82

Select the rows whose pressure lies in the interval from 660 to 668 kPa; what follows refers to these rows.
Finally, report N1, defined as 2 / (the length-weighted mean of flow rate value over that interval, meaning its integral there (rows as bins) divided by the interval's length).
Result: 0.71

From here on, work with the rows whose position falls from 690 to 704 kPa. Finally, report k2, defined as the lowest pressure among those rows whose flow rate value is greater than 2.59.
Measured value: 691 kPa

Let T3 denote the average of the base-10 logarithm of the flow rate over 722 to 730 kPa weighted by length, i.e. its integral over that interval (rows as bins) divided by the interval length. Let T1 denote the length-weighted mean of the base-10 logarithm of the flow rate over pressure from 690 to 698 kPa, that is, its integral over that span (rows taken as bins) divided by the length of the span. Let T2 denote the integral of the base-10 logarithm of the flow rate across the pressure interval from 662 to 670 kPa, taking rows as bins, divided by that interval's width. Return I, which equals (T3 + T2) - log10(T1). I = 1.09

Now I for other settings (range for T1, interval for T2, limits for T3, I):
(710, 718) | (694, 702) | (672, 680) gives 2.94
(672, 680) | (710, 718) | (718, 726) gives 0.53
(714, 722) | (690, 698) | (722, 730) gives 1.97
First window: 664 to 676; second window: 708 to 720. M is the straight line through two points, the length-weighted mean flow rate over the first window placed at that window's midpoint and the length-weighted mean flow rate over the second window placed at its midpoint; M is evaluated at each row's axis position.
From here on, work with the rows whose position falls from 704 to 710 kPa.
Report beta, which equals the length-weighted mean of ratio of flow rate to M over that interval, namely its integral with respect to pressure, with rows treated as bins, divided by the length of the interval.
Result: 1.42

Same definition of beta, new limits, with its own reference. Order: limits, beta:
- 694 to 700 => 1.47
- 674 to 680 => 1.09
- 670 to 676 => 1.06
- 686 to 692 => 1.24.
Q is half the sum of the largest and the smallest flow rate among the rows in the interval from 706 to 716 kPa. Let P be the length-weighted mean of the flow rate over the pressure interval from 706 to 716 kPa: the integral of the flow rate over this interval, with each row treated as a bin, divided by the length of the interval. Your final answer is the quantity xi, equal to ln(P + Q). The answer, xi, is 1.05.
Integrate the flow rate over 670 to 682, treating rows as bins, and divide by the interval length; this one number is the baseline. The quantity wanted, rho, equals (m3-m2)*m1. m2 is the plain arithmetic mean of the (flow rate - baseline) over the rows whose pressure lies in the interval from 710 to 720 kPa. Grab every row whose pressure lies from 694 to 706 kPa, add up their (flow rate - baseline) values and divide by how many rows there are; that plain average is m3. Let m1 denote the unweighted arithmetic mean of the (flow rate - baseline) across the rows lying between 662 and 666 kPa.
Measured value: 0.00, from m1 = 0.0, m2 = -1.74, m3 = -0.21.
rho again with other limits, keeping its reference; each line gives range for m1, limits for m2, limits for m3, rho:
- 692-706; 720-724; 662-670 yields -0.27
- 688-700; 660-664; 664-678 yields 0.00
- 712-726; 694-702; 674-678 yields -0.29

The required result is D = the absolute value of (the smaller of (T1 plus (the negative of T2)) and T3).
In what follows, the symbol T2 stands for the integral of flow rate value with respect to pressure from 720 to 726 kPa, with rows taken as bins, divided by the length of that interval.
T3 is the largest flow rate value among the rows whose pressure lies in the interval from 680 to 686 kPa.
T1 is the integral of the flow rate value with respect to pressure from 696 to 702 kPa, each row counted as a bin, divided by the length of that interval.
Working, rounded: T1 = 2.64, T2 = 1.6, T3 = 2.698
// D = 1.0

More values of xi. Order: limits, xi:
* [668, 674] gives 1.75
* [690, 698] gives 1.67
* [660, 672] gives 1.73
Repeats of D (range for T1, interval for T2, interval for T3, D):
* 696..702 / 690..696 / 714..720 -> 0.0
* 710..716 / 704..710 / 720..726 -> 1.0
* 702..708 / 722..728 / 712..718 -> 0.5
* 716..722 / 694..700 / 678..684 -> 1.4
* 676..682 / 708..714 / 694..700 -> 1.5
